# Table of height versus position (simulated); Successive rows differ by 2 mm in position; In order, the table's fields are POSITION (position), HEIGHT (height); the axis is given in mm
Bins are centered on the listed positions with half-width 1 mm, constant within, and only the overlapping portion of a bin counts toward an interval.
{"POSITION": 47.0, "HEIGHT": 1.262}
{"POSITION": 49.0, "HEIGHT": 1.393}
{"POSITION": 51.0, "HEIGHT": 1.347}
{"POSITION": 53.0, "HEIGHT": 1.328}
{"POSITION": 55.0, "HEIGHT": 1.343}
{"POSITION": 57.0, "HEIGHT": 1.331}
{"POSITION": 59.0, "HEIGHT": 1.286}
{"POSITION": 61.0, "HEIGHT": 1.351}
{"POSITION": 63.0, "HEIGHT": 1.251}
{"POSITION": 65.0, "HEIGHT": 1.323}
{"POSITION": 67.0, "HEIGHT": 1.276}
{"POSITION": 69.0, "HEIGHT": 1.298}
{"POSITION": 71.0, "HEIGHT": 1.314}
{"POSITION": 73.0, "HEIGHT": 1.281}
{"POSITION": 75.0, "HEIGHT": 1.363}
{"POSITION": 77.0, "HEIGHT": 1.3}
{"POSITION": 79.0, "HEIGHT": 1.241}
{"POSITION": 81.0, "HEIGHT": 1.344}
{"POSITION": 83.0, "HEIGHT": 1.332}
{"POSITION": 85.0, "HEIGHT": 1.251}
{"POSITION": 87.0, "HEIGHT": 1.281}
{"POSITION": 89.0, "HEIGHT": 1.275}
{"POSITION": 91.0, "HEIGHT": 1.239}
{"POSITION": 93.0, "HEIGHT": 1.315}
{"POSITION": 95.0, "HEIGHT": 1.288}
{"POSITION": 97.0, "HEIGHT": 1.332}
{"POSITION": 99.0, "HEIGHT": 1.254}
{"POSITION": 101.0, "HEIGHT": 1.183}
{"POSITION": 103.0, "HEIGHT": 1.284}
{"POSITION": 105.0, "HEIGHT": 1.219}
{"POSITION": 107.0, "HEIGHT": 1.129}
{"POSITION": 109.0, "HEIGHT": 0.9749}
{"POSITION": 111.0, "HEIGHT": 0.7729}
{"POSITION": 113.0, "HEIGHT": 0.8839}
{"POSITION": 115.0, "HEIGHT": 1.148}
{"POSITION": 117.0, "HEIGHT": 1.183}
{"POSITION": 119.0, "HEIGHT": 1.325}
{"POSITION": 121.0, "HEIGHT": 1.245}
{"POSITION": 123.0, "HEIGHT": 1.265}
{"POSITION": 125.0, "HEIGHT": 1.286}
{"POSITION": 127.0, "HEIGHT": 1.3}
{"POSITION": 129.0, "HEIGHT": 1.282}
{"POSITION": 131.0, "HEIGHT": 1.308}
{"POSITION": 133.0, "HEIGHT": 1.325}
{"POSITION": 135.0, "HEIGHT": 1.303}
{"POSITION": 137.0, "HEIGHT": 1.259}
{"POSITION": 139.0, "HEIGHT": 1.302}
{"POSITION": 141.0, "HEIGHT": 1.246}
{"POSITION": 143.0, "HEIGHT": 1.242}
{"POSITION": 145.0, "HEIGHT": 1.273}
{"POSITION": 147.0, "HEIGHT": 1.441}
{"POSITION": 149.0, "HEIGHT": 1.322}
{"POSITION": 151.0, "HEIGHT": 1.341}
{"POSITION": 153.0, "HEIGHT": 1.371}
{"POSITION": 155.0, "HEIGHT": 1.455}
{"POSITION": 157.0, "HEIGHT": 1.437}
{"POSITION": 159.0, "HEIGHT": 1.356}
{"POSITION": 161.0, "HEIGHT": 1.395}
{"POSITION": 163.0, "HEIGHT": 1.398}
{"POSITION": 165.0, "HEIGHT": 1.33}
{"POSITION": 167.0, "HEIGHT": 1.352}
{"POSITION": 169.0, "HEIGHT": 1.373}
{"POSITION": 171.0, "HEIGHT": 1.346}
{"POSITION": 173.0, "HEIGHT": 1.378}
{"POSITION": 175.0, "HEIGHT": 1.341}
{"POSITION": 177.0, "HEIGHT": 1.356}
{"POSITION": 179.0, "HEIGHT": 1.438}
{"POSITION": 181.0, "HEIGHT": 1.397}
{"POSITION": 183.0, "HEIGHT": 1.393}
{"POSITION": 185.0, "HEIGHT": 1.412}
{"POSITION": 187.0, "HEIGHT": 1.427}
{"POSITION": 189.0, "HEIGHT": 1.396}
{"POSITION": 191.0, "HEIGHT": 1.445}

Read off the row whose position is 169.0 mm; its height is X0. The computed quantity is 1.373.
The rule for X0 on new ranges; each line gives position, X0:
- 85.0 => 1.251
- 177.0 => 1.356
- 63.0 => 1.251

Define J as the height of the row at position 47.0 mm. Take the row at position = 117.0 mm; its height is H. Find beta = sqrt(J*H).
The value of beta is 1.22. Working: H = 1.183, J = 1.262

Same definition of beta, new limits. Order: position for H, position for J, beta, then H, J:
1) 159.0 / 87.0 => 1.32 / 1.356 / 1.281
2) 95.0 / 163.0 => 1.34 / 1.288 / 1.398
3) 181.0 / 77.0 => 1.35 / 1.397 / 1.3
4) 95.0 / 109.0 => 1.12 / 1.288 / 0.9749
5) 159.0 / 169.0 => 1.36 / 1.356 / 1.373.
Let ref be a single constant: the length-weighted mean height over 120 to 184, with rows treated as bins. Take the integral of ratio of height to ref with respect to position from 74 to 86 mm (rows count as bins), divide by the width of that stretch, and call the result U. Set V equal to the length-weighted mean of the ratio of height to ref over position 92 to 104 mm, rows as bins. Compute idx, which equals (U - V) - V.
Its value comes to -0.93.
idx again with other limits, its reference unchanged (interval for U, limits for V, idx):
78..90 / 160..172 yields -1.08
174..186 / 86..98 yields -0.89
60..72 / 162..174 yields -1.06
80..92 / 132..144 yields -0.95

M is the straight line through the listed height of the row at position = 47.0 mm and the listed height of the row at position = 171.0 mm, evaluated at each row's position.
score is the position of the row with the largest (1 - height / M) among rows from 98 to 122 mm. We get 111.0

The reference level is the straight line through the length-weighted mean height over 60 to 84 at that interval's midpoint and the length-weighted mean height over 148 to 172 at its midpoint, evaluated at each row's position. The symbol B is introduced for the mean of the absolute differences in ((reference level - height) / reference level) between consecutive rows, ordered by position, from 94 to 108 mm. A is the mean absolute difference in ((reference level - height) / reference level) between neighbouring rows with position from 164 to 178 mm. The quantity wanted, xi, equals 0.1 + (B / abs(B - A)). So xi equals 1.6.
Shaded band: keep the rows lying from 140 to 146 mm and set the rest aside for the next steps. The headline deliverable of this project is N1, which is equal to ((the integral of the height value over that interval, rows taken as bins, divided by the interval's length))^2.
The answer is 1.57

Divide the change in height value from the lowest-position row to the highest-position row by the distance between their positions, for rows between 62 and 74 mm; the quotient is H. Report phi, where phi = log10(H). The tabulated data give -2.5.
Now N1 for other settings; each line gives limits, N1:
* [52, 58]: 1.78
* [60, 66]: 1.71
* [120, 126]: 1.60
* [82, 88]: 1.66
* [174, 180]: 1.90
